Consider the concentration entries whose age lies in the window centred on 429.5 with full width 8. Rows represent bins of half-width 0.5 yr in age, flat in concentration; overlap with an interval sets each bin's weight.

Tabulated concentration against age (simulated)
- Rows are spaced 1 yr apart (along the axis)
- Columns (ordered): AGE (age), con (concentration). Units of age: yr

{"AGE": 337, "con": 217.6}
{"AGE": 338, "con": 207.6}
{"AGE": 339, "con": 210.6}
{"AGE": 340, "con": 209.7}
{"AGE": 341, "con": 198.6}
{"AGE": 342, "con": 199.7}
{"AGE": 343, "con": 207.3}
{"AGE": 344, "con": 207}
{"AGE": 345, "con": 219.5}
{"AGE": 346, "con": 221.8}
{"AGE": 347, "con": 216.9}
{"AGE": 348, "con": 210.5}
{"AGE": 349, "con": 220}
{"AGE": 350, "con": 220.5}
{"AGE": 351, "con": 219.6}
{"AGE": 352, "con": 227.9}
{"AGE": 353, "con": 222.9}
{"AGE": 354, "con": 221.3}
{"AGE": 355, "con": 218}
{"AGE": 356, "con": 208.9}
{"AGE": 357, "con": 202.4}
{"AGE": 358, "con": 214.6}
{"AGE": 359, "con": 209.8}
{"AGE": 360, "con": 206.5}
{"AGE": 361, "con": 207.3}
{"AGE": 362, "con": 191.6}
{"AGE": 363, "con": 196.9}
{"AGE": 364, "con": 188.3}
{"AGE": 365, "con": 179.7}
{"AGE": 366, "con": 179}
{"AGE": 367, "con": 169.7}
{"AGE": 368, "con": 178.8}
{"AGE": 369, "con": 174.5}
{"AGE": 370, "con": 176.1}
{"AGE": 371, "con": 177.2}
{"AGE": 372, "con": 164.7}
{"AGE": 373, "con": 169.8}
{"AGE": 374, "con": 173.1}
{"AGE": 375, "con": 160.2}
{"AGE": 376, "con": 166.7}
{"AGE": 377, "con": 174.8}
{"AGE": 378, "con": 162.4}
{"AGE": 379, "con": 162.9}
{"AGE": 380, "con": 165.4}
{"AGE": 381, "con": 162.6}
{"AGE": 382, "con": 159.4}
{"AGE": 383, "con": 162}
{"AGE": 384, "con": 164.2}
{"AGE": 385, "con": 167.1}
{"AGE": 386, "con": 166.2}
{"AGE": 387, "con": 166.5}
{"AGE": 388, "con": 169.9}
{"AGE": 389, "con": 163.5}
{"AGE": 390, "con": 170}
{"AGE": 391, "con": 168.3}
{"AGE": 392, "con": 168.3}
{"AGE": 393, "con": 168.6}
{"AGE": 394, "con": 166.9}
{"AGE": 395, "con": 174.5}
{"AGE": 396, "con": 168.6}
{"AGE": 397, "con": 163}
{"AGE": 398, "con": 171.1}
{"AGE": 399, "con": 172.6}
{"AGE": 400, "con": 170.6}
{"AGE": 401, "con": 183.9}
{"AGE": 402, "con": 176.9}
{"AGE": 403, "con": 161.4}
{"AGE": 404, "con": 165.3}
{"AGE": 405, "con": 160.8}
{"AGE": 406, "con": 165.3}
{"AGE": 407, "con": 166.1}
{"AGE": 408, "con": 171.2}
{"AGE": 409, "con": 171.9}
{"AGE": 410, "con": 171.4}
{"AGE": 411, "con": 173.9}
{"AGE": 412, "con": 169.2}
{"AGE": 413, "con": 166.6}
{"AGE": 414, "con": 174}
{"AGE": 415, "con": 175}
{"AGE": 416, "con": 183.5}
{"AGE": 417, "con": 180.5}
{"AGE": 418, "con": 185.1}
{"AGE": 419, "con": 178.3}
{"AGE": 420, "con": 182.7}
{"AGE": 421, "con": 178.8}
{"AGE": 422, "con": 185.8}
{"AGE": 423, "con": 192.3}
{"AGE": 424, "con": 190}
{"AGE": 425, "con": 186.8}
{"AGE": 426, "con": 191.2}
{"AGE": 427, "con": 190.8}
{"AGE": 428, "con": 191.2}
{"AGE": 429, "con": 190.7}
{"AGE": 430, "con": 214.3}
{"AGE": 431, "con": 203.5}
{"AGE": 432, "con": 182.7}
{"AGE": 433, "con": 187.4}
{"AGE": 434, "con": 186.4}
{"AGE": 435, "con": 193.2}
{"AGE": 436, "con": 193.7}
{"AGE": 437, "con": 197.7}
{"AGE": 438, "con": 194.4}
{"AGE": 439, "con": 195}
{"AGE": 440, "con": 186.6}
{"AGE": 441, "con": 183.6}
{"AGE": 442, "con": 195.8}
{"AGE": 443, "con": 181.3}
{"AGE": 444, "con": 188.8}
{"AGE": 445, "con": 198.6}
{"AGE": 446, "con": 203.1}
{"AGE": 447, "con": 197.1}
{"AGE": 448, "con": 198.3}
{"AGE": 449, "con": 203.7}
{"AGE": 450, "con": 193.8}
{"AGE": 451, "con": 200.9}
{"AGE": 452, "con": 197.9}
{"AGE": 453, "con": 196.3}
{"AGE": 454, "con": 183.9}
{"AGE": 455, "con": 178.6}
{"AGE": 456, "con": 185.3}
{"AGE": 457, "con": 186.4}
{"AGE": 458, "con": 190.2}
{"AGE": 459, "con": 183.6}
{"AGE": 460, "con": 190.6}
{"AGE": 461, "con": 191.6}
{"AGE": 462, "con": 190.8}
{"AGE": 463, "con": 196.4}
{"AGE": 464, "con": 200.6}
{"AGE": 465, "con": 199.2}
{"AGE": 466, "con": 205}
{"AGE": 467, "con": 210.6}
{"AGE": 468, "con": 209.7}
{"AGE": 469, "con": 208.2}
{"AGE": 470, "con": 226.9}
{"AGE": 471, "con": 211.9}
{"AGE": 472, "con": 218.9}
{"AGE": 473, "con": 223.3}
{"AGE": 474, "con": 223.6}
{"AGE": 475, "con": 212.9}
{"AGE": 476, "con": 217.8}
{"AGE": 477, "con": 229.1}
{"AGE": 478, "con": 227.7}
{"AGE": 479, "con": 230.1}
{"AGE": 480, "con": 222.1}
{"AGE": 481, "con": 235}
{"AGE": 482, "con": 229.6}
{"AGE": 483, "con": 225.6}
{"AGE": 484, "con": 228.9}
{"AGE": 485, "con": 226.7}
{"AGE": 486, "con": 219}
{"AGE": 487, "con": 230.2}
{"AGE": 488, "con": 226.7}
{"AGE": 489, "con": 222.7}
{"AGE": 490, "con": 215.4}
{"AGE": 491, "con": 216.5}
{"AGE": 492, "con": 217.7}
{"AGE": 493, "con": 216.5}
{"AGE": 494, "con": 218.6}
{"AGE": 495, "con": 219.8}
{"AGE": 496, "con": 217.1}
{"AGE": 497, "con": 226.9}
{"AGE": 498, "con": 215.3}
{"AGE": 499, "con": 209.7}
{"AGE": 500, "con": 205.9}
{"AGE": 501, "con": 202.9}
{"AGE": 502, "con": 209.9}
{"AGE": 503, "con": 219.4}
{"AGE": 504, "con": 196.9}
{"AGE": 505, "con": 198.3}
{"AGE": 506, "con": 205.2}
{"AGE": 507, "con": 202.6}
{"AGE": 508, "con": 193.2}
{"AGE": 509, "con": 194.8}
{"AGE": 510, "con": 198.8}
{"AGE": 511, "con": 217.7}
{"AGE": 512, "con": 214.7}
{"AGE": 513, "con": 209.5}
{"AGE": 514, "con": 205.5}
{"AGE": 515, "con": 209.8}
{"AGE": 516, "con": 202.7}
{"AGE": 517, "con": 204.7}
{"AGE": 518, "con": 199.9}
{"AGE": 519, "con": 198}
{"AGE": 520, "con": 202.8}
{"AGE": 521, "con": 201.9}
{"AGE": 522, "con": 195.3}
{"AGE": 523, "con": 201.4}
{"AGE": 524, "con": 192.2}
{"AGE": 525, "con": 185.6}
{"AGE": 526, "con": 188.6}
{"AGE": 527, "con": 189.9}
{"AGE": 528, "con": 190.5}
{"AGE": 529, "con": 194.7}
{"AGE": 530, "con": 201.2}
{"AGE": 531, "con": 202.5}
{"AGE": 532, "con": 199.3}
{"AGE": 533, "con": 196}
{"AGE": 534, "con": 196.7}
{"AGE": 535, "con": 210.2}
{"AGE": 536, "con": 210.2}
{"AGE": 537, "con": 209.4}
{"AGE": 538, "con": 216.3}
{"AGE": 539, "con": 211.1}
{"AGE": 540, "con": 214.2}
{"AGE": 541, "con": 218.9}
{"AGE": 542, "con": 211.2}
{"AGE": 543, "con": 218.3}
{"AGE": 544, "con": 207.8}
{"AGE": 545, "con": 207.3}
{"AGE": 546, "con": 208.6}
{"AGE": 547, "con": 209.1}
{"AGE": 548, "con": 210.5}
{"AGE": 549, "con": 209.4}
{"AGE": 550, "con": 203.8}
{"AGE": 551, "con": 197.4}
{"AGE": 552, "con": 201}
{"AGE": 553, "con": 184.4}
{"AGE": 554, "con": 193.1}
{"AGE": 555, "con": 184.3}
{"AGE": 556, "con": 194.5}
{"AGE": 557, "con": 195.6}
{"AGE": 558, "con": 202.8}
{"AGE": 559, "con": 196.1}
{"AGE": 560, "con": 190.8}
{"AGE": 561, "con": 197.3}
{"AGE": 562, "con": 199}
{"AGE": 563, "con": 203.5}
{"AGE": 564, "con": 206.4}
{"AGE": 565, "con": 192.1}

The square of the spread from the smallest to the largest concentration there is 999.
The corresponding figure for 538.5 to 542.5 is 61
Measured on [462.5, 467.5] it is 202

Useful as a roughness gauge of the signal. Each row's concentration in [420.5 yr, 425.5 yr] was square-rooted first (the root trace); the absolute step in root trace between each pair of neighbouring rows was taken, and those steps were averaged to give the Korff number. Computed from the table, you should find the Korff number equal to 0.174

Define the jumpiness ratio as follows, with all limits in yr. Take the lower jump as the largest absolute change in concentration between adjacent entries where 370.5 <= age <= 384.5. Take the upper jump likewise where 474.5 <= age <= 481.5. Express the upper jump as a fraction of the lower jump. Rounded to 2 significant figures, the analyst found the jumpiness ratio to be 1.0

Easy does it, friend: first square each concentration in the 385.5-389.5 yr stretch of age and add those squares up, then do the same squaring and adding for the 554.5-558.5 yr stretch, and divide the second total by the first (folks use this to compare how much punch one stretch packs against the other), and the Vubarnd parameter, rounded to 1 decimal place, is 1.4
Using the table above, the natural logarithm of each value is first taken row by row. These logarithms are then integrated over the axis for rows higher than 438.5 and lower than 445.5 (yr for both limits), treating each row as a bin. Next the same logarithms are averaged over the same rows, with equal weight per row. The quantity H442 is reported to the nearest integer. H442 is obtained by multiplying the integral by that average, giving 193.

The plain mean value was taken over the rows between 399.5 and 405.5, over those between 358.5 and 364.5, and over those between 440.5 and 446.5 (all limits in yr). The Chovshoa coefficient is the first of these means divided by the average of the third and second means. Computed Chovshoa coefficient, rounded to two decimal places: 0.87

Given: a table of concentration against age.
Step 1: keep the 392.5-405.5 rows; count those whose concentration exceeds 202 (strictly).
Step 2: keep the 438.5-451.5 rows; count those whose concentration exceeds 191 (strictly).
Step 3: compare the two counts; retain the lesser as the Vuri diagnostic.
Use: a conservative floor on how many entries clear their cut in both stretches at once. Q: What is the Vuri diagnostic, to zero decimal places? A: 0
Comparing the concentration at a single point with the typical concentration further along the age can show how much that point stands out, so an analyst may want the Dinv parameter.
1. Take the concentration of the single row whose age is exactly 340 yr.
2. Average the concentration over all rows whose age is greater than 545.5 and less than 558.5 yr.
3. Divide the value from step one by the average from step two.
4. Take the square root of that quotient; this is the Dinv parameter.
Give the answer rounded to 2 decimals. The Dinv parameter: 1.03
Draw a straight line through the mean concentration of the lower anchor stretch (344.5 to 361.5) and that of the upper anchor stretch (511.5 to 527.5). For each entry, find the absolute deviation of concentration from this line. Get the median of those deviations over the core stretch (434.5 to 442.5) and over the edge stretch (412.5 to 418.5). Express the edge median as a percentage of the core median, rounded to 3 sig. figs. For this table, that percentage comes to 232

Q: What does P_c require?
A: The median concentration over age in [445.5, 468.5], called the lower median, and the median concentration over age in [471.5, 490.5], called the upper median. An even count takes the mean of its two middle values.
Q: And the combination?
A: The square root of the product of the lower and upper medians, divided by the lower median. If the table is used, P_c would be 1.07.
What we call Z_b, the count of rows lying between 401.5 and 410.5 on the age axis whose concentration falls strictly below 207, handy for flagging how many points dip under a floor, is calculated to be 9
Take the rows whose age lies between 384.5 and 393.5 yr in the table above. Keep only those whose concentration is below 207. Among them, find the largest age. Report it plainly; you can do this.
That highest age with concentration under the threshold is 393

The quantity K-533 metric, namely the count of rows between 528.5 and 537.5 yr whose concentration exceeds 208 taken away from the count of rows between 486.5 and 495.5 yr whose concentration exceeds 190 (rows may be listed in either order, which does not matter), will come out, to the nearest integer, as 6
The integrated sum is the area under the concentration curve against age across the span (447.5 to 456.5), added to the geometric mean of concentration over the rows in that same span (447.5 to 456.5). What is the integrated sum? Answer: 1932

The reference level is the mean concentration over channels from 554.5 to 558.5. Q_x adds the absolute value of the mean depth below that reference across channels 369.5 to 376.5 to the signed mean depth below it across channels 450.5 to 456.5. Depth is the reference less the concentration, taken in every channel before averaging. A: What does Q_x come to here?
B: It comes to 28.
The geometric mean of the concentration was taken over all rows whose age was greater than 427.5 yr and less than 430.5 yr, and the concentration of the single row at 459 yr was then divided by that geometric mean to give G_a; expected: 0.93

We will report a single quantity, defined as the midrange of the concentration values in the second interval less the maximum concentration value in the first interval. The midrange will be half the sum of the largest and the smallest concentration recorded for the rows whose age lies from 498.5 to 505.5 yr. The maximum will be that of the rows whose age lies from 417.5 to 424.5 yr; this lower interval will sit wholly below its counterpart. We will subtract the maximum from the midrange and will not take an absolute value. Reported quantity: 16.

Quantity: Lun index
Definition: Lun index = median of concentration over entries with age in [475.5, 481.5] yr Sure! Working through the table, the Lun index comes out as 228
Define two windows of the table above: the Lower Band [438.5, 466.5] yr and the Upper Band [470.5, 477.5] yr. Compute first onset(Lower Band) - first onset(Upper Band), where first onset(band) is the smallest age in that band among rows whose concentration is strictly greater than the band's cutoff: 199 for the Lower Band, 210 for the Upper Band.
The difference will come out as -25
